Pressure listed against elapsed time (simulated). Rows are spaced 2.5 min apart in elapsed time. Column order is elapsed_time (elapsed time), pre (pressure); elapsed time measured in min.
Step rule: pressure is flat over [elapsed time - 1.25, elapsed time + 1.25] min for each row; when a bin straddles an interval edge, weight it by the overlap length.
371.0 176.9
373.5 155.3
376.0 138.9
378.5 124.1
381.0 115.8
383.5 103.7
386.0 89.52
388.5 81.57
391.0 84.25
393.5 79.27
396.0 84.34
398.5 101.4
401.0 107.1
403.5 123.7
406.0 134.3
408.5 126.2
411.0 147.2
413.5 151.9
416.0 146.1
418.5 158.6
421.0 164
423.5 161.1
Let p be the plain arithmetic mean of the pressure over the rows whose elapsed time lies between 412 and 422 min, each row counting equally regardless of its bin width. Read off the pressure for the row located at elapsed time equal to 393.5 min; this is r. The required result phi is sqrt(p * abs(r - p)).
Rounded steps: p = 155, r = 79.27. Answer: 109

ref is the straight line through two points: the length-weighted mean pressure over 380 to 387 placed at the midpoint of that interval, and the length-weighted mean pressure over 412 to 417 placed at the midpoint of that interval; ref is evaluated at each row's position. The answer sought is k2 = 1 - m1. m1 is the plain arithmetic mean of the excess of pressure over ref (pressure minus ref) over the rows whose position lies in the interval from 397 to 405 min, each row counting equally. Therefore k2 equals 19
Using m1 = -18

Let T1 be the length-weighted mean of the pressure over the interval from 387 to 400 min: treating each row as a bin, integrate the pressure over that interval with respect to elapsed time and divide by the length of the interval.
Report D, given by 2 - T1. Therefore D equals -85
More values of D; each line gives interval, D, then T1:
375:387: -112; 114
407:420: -144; 146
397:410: -116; 118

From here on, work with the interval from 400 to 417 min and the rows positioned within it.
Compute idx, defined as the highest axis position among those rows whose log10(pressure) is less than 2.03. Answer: 401.0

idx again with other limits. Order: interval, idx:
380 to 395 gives 393.5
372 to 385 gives 383.5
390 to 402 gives 401.0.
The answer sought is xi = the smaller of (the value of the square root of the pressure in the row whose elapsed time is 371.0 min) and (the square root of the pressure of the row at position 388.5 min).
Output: 9.0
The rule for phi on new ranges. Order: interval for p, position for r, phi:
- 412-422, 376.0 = 50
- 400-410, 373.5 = 63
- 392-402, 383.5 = 32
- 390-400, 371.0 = 88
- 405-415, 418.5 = 51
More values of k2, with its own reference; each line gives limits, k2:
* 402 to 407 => 7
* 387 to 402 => 31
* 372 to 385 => -31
